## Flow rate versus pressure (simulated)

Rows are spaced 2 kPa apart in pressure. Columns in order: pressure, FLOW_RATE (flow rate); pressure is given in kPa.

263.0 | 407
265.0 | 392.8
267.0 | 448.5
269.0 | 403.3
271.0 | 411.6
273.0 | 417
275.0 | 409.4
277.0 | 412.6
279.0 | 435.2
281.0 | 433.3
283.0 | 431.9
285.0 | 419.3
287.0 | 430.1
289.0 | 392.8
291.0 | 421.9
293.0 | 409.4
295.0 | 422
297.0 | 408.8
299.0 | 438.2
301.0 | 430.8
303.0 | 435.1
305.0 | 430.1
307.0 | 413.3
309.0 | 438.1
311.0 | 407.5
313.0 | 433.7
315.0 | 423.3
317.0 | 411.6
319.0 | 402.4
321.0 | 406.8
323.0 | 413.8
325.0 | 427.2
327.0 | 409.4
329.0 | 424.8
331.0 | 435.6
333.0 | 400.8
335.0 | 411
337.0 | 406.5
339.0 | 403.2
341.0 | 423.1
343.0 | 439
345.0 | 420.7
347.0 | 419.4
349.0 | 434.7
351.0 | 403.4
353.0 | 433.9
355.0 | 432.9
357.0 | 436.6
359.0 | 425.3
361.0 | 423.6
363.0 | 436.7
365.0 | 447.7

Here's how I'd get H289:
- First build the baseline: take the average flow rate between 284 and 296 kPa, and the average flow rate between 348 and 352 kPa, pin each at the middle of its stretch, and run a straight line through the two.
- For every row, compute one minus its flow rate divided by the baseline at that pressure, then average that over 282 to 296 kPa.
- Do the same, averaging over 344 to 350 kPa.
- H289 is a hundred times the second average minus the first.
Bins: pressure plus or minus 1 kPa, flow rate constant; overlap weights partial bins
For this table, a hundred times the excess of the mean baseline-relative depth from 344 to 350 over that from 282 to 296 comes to -0.88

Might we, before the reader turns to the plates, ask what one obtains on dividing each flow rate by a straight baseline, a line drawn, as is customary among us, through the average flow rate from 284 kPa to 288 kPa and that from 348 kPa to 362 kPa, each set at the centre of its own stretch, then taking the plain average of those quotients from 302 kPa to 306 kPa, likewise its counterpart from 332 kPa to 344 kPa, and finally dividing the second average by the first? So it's 0.95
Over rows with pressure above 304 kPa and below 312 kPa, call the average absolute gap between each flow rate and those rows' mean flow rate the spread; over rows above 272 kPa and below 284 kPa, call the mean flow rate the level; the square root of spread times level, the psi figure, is 70.8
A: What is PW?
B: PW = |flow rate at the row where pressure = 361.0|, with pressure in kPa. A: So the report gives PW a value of 424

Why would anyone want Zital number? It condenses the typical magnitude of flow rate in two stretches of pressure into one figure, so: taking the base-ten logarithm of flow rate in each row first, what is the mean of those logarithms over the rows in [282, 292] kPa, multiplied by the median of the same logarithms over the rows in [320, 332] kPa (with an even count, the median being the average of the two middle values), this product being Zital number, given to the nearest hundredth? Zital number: 6.88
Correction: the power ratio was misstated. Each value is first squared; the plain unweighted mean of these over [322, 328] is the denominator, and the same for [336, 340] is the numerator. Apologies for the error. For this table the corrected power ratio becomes 0.94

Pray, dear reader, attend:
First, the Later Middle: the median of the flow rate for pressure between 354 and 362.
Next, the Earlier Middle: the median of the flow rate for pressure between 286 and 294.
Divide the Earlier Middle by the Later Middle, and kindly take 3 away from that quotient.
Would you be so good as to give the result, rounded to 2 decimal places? -2.03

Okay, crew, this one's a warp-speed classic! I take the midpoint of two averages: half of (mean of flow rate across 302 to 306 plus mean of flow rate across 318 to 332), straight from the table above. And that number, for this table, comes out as 425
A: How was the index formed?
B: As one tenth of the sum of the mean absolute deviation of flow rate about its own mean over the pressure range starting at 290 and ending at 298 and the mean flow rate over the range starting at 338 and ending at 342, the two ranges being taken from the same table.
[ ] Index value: 42.0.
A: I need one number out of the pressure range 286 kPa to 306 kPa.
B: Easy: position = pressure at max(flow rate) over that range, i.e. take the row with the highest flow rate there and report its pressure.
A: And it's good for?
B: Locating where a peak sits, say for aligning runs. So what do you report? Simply 299.0 kPa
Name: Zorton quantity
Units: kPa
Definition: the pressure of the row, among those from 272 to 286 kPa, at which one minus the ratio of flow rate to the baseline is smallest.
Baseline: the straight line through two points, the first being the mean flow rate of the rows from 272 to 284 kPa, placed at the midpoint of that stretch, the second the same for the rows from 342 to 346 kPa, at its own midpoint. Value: 279.0 kPa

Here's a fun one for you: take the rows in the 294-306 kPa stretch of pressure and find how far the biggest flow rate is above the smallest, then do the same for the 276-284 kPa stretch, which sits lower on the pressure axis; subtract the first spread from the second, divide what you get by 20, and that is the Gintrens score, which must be -0.34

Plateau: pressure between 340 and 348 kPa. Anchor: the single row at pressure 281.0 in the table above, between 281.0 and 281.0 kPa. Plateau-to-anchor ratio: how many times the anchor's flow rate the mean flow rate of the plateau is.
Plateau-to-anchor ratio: 0.982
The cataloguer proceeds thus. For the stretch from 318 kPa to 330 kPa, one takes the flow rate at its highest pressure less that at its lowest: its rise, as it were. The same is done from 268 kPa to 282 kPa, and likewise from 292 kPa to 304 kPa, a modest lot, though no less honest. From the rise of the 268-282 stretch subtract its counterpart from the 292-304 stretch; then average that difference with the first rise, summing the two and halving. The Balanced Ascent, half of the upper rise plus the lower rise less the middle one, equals 13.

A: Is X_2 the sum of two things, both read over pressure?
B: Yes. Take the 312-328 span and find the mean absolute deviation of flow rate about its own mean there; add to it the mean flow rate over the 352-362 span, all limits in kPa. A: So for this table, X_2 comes 439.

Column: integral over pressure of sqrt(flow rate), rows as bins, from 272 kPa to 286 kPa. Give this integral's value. 288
